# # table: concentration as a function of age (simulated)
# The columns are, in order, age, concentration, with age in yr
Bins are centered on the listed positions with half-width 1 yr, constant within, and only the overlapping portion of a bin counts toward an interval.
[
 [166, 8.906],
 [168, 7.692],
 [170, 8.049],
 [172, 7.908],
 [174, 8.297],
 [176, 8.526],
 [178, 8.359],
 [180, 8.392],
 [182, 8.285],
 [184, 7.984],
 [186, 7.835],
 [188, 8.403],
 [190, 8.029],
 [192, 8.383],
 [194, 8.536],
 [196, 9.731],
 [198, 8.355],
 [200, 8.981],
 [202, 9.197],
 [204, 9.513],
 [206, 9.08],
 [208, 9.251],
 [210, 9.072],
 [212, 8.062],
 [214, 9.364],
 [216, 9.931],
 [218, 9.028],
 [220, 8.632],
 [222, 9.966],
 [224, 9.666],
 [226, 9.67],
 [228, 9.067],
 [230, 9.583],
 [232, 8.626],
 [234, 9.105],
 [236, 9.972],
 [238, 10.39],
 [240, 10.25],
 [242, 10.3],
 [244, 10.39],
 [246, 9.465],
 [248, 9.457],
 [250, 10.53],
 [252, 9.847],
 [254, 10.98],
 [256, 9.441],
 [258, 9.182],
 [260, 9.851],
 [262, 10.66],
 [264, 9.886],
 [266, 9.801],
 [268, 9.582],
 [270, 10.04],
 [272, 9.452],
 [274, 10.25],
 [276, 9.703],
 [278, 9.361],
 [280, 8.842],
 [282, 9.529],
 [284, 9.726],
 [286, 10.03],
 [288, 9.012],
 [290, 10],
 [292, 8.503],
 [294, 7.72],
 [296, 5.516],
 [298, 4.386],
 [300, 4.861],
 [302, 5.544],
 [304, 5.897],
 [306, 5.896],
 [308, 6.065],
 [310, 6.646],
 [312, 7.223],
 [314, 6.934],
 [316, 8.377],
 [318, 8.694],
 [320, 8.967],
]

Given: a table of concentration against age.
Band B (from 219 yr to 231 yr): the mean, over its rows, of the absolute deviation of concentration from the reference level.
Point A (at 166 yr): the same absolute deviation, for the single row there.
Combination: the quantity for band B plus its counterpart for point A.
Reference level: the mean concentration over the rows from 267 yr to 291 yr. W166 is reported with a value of 1.1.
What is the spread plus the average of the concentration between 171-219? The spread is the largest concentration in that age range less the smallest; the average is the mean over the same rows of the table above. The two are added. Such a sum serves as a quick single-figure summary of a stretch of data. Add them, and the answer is 10.8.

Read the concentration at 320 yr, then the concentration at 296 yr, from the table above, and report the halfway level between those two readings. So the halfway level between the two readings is 7.2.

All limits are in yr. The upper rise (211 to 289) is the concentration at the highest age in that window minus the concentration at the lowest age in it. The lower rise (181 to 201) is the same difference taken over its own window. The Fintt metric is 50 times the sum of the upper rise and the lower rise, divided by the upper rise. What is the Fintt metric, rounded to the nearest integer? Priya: 87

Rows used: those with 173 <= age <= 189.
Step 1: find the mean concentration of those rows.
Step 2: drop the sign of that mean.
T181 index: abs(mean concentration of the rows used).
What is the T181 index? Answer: 8.3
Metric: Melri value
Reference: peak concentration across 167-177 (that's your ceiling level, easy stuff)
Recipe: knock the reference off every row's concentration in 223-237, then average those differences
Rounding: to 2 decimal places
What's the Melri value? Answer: 0.86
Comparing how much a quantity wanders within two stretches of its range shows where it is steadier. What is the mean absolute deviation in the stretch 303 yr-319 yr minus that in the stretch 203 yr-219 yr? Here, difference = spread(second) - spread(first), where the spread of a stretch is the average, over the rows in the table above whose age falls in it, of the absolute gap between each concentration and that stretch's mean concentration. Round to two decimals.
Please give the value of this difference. 0.50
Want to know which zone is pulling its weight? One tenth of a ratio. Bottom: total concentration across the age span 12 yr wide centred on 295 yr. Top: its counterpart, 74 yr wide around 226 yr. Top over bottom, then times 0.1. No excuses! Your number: 0.85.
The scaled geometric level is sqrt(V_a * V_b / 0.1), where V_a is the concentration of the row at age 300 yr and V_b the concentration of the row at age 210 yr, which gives 21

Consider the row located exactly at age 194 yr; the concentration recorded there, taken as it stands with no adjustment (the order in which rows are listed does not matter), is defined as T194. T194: 8.536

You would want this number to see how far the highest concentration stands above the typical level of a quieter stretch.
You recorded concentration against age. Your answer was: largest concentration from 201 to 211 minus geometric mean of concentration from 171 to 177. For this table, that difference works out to 1.27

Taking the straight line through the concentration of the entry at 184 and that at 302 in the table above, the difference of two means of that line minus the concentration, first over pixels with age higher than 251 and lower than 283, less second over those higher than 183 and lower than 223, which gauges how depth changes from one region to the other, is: -2.2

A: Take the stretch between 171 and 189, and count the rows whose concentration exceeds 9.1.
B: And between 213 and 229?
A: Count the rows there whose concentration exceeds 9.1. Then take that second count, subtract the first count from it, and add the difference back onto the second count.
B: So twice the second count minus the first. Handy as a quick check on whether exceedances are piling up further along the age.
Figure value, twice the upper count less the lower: 10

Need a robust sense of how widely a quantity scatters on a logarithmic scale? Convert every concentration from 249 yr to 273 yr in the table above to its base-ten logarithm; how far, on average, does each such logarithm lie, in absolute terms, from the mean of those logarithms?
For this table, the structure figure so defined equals 0.018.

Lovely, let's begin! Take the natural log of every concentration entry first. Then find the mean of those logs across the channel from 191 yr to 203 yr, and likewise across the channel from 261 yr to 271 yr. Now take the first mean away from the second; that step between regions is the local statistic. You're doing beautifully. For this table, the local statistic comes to 0.12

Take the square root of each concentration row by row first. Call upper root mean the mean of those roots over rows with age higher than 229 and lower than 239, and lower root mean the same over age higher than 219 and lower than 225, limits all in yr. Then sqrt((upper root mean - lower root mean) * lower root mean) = 0.24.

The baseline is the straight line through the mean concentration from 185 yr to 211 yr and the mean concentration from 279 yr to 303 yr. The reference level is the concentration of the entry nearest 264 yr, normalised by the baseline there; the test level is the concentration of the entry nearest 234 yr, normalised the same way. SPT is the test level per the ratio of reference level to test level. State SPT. 0.96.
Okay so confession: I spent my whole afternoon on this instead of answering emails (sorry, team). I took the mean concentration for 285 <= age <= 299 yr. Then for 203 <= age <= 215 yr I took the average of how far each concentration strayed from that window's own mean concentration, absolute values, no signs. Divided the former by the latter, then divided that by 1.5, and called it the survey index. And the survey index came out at 16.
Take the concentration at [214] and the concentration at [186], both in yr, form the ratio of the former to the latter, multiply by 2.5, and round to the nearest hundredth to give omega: 2.99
